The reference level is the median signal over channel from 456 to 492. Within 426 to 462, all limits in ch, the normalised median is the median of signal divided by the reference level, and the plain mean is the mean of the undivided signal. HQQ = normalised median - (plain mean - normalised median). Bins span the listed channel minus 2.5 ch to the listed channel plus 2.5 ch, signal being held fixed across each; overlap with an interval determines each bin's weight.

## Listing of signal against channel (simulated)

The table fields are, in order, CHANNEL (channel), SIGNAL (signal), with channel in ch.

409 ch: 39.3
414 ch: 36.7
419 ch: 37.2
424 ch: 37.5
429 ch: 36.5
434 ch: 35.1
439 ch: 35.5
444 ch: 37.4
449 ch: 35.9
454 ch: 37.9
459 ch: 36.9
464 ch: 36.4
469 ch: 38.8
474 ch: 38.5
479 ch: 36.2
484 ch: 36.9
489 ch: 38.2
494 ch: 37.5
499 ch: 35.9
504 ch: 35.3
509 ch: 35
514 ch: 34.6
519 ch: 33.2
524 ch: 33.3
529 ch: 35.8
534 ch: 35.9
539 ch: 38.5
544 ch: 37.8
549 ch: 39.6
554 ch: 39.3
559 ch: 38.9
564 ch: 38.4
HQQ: -34.5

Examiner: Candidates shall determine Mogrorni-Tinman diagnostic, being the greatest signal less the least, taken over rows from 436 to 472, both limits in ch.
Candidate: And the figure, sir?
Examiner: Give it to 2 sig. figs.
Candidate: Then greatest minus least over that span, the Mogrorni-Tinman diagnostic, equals 3.3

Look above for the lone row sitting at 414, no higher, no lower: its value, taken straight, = 36.7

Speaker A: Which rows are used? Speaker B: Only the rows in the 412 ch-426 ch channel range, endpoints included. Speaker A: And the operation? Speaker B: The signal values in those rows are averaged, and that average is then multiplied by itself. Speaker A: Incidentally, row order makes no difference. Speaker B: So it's 1379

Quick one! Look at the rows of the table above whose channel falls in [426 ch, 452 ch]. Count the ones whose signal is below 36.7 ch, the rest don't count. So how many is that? 4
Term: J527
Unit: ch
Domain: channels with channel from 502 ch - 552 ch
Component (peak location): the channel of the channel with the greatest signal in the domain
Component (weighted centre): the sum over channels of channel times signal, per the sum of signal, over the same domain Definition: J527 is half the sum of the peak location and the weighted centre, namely 538.1 ch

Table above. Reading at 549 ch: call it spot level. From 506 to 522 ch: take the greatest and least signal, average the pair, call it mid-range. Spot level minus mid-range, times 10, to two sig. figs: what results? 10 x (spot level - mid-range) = 55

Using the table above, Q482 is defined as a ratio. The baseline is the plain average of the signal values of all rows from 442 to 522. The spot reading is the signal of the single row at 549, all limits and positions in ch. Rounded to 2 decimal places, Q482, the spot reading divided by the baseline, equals 1.08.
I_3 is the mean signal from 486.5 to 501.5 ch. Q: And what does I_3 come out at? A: 37.2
